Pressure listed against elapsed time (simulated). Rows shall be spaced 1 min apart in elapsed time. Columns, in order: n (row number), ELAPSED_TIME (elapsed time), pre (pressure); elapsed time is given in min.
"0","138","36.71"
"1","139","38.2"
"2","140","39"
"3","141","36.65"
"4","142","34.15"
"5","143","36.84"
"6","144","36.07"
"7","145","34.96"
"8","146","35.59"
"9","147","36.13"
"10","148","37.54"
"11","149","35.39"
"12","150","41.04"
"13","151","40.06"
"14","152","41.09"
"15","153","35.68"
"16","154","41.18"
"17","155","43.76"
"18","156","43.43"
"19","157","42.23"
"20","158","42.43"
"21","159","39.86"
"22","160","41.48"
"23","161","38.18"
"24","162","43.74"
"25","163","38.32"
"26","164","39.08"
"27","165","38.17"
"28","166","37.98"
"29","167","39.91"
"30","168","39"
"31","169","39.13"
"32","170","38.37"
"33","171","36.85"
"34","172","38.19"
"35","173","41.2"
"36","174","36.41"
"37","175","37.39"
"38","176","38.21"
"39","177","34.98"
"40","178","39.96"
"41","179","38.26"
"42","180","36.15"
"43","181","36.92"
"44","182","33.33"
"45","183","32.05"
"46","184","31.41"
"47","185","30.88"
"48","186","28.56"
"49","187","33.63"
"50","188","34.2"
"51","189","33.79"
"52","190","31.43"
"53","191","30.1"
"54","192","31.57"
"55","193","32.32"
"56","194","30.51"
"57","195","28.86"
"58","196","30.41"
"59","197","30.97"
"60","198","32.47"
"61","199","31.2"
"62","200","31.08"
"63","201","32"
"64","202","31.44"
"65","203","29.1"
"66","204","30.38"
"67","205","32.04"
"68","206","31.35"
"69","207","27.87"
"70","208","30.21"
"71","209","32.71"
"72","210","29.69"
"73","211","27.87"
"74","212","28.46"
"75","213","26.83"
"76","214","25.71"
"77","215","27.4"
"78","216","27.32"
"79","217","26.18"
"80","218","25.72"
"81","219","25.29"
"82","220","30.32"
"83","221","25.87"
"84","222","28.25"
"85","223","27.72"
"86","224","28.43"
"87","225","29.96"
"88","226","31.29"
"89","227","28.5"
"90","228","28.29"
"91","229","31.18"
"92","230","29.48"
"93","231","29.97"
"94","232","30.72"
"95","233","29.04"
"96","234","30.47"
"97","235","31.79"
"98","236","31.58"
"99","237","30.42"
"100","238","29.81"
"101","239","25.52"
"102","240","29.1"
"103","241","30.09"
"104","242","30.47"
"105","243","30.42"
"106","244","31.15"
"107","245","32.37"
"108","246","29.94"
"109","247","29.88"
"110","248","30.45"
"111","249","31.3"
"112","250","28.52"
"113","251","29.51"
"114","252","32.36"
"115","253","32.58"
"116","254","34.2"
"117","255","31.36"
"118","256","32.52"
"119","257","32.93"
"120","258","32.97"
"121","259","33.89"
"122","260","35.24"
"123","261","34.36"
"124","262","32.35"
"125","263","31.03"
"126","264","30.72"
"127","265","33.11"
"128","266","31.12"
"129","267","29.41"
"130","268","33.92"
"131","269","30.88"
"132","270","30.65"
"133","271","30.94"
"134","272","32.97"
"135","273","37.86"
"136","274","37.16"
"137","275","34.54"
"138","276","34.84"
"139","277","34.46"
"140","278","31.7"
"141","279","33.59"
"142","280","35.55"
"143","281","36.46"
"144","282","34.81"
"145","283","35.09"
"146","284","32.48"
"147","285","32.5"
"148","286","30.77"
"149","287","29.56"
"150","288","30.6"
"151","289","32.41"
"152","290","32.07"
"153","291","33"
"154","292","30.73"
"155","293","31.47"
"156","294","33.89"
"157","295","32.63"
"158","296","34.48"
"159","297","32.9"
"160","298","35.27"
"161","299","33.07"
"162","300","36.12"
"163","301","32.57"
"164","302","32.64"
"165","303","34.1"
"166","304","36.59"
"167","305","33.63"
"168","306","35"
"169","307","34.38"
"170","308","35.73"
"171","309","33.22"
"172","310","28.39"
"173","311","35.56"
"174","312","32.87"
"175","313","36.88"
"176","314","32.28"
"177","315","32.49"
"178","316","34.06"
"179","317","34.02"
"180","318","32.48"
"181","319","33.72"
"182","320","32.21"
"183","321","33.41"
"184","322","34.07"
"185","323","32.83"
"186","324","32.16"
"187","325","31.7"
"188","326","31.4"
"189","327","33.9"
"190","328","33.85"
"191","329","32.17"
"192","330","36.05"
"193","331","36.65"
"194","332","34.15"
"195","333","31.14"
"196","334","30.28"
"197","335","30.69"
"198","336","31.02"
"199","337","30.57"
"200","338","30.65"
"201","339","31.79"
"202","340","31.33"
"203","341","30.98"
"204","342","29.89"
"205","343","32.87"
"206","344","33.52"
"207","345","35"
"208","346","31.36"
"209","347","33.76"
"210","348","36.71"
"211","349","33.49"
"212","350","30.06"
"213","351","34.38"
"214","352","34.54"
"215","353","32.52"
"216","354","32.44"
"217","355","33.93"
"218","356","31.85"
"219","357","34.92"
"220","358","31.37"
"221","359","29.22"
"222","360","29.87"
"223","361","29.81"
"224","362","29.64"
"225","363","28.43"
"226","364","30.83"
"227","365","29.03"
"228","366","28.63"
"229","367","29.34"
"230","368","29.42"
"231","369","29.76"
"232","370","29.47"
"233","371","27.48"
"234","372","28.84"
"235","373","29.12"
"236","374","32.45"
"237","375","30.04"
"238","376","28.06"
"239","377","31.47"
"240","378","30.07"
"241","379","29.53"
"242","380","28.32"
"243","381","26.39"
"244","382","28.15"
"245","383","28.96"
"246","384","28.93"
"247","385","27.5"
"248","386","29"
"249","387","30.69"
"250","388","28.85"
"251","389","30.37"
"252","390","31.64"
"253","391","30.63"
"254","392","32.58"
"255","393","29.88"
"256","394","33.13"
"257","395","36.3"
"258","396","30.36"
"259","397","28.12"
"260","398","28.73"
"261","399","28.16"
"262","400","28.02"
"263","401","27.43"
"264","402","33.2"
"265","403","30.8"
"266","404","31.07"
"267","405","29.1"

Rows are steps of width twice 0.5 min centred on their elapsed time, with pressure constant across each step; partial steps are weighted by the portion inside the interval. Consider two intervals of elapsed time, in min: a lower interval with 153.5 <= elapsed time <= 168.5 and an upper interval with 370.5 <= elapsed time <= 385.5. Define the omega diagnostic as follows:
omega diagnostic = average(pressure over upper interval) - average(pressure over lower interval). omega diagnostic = -12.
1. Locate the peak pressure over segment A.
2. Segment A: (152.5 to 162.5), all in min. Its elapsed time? 155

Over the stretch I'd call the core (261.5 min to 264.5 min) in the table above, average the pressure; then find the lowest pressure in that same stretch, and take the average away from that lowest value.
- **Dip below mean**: -0.65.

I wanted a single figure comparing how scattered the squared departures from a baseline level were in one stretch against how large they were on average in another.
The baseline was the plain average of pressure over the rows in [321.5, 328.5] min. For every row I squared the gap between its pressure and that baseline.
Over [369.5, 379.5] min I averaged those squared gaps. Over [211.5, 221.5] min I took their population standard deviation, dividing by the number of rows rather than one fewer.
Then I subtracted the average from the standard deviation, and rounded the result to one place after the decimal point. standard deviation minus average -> 3.1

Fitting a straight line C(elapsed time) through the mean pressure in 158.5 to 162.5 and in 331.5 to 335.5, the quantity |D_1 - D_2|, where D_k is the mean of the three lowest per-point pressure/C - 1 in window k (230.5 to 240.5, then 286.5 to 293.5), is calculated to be 0.13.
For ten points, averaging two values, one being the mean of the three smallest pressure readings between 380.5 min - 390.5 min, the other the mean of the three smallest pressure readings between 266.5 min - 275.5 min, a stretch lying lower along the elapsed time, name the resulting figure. 28.8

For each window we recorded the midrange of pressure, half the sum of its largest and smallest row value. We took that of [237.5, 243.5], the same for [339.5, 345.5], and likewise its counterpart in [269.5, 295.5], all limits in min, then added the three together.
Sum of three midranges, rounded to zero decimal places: 94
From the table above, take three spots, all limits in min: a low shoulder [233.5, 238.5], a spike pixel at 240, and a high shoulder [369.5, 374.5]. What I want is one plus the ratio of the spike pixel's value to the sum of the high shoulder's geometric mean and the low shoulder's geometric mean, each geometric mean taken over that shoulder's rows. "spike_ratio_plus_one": 1.48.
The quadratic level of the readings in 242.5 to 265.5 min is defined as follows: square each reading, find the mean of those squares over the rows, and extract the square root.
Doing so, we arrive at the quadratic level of 31.9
